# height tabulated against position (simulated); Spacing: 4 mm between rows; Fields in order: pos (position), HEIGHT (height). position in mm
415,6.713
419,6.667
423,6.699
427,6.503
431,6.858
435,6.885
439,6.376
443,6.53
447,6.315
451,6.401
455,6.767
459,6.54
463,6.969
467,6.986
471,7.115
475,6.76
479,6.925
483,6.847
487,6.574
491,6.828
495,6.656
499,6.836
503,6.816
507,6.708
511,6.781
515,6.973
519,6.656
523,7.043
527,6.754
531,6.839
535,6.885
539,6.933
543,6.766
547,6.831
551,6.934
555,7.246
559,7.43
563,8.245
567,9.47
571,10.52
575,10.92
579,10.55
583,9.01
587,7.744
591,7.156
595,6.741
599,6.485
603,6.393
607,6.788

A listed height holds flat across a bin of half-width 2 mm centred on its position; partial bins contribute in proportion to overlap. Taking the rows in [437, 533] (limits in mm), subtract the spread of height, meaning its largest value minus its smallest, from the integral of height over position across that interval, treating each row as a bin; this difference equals 647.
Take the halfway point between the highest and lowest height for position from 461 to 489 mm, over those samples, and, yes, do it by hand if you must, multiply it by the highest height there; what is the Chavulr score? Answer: 48.7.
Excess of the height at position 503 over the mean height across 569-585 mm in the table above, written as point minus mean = -3.4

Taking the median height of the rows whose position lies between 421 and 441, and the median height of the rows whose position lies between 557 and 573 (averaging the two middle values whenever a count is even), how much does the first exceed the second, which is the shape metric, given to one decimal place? -2.2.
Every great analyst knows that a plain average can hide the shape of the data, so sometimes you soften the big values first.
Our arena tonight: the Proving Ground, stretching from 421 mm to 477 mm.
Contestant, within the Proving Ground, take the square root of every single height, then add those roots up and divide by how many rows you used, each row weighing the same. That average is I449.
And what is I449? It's 2.59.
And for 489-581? 2.74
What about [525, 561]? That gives 2.64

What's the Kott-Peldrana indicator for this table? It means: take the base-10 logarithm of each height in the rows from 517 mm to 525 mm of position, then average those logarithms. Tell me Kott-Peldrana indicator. 0.835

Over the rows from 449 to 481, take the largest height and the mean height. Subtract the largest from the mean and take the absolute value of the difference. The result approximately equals 0.3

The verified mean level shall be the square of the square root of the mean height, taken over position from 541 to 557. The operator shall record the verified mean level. 6.94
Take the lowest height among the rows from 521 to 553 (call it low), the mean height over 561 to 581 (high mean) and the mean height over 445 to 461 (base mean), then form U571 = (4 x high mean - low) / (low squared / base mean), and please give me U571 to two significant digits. 4.7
